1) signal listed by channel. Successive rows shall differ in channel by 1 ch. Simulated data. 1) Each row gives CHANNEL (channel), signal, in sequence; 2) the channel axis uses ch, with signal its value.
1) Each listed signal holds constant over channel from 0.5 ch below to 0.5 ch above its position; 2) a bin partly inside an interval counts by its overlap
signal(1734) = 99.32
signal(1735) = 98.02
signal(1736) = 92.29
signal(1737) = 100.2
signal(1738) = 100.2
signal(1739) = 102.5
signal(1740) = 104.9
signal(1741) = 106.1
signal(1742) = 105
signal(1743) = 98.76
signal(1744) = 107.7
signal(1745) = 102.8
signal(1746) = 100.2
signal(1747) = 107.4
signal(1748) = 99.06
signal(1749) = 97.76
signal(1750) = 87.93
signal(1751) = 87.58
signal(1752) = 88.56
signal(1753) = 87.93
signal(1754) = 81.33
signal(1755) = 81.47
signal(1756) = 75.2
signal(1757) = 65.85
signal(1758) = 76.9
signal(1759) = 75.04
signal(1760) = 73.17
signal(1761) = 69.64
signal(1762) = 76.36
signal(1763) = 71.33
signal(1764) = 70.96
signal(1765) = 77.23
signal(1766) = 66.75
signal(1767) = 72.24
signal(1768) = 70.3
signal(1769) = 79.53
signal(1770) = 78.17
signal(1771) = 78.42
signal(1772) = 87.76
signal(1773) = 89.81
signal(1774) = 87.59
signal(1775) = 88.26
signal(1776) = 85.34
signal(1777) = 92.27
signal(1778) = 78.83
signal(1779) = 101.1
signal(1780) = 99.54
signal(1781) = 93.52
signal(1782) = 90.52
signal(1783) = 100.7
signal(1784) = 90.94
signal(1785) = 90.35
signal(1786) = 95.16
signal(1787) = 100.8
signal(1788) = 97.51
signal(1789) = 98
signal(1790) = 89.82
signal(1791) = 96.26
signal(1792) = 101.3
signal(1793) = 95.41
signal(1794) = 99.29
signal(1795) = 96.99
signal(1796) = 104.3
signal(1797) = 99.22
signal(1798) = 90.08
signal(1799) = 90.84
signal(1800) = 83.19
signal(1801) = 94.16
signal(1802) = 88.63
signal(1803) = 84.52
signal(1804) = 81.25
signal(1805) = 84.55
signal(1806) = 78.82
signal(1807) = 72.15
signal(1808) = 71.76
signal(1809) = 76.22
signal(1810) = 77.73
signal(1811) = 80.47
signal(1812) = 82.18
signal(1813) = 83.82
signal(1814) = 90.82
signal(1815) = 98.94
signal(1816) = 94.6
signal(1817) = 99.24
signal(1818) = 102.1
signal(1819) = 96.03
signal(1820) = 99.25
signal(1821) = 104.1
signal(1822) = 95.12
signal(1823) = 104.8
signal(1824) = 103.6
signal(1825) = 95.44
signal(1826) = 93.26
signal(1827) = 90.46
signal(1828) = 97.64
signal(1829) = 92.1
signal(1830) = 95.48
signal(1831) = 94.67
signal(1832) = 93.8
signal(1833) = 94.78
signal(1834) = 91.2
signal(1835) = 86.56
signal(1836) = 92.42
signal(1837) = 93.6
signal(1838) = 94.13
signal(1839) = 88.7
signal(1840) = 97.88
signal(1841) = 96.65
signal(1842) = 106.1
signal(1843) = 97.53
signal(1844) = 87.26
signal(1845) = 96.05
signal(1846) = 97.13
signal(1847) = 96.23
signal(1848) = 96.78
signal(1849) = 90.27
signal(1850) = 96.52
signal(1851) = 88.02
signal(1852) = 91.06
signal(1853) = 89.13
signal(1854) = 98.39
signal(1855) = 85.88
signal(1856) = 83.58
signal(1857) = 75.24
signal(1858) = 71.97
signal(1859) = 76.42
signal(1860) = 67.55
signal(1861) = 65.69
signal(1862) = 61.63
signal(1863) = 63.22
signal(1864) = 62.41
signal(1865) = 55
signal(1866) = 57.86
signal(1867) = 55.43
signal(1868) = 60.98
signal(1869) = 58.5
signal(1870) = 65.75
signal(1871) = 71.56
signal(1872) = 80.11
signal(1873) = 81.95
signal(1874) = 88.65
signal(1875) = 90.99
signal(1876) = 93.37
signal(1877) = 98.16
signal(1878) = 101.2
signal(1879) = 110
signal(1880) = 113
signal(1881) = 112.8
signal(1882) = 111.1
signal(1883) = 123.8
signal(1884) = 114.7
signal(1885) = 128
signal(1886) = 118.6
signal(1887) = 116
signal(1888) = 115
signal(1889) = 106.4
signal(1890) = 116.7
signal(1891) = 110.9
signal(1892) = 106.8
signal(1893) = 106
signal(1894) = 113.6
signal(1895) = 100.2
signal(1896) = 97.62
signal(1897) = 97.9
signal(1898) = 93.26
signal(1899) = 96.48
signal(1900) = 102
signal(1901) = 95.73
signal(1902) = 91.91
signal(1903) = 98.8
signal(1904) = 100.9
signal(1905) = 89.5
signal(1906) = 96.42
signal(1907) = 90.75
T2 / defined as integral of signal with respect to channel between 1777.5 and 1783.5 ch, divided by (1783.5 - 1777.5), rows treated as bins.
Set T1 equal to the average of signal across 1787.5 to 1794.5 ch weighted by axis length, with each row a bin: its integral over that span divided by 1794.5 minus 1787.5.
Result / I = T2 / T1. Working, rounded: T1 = 97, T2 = 94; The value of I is 0.97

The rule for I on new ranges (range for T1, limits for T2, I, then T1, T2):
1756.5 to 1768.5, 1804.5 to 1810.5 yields 1.07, 72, 77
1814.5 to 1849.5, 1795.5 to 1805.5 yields 0.94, 96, 90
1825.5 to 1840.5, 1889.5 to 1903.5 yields 1.10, 93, 102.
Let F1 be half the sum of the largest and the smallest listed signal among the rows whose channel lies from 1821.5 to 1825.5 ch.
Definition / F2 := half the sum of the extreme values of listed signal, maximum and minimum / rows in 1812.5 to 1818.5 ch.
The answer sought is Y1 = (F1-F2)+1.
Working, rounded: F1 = 100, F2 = 93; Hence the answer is 8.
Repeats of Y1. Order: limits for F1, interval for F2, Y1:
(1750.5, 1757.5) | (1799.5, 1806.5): -8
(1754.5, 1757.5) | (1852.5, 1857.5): -12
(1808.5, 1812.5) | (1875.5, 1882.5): -23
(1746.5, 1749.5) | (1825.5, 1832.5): 10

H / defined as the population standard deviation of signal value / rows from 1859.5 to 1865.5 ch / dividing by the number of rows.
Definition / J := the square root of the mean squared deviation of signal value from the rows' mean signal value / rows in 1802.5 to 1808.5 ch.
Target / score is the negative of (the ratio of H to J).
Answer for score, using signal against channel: -0.75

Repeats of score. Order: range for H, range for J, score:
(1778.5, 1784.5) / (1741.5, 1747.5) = -1.33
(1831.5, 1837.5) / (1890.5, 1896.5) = -0.49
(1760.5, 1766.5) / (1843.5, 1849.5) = -0.97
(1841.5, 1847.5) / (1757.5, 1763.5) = -2.08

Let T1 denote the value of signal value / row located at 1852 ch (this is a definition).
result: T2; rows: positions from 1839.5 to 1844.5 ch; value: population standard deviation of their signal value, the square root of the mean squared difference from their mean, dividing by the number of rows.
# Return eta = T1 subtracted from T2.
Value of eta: -85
